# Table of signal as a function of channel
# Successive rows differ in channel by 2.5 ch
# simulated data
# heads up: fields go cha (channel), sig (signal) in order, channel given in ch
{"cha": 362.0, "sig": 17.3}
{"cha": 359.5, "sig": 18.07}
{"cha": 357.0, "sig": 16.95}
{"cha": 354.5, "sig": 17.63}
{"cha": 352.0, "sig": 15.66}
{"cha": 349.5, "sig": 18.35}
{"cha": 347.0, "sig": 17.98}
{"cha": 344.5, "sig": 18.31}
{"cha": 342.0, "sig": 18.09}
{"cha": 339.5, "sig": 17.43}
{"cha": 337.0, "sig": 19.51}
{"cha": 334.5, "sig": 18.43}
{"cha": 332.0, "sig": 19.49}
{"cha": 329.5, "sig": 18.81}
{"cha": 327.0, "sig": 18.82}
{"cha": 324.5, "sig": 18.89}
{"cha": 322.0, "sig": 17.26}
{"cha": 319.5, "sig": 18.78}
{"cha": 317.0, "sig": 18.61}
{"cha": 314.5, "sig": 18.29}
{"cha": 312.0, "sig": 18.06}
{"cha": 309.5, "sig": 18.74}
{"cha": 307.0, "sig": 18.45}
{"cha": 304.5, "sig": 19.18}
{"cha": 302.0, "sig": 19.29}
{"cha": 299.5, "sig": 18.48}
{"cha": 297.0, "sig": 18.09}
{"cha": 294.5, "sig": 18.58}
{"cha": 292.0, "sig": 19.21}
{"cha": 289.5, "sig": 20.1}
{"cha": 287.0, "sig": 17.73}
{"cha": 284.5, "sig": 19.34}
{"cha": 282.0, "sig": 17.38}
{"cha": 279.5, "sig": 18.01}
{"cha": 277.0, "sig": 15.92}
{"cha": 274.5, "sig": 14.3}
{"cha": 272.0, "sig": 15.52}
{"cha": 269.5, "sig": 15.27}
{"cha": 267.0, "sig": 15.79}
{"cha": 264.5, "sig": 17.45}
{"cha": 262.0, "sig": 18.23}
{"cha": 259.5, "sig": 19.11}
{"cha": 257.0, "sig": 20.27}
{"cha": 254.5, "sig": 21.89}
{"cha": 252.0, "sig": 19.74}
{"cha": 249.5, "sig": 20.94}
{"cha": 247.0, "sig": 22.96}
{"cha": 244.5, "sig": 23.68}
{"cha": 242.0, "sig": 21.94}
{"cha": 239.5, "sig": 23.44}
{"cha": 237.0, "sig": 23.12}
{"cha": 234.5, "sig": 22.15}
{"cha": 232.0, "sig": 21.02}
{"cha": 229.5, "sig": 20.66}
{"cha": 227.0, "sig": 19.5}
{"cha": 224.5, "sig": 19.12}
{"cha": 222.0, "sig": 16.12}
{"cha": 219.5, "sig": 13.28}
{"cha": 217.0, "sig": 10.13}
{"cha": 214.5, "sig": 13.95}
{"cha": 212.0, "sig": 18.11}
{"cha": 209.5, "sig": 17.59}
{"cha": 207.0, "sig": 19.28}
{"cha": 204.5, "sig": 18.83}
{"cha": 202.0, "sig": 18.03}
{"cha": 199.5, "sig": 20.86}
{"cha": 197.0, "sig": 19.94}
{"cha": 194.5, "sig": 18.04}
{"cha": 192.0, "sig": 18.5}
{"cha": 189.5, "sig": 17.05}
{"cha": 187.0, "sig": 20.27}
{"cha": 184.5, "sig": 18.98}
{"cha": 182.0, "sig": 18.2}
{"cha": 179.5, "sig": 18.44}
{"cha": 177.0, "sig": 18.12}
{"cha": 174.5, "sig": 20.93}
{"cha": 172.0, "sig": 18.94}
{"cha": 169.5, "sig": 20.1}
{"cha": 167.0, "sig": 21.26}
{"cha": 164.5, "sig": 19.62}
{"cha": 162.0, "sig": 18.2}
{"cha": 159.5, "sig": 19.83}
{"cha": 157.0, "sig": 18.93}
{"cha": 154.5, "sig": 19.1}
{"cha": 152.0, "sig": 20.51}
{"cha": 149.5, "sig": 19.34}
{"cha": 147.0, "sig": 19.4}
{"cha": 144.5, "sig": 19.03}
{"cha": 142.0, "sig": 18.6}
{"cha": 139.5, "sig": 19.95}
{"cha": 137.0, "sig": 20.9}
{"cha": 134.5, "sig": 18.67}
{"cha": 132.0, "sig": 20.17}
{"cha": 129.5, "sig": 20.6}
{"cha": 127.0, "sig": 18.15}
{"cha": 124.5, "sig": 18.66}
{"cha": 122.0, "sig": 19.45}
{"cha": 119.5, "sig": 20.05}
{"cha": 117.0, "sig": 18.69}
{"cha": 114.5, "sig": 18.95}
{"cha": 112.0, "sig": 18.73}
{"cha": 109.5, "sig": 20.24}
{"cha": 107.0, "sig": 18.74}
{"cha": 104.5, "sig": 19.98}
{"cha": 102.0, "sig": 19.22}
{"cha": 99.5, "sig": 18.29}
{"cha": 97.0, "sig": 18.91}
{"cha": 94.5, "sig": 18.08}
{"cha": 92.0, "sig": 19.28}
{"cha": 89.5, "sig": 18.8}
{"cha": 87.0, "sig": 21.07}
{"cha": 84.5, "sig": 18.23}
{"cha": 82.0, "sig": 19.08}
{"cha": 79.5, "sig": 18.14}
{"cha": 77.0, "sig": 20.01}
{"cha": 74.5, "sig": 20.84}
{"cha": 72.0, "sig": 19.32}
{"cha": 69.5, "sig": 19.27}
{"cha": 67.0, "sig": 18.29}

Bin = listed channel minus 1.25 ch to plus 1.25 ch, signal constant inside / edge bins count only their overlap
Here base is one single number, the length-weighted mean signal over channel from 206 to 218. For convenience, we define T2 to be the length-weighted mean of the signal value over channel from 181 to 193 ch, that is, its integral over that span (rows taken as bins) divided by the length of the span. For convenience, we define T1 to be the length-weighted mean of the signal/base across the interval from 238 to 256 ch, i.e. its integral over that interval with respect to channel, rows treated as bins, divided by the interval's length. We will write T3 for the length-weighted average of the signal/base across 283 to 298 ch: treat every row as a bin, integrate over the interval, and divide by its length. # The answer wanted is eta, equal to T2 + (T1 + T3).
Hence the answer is 21.2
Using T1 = 1.39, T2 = 18.6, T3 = 1.187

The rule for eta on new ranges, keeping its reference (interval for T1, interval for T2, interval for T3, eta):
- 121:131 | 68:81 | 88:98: 21.9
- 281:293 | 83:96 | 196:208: 21.5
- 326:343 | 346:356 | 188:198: 19.7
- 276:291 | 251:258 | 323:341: 23.0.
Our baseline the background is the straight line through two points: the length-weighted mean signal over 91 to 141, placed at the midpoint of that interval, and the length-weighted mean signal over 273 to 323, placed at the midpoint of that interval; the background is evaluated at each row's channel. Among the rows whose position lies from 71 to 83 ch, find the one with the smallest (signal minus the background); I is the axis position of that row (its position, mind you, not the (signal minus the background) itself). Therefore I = 79.5 ch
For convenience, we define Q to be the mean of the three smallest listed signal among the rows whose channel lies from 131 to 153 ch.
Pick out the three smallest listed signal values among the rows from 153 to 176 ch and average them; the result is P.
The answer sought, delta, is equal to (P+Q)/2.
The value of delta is 18.7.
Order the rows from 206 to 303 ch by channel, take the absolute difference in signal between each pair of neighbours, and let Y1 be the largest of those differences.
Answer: 4.2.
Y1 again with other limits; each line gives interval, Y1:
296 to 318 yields 0.8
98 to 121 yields 1.5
